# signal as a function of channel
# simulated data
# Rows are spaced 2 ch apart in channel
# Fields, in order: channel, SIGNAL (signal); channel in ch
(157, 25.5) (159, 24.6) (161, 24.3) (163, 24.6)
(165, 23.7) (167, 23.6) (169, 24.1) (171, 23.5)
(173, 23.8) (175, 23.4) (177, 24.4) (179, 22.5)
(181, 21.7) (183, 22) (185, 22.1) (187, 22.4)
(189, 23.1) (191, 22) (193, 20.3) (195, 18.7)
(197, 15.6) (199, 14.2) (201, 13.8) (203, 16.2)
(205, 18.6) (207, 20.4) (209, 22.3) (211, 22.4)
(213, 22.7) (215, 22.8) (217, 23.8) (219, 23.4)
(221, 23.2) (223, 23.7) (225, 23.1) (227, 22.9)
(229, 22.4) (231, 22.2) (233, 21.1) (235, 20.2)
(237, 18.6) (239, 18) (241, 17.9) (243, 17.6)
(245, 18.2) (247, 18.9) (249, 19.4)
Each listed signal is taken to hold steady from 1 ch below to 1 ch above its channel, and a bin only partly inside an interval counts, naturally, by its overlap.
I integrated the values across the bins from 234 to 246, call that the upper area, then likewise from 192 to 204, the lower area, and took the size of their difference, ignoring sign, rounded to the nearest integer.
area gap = 23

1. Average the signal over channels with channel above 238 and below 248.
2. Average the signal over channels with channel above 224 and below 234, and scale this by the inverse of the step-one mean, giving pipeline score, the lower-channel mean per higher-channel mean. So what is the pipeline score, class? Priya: 1.23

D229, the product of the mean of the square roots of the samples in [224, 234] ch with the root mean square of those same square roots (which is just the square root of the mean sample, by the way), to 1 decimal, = 22.3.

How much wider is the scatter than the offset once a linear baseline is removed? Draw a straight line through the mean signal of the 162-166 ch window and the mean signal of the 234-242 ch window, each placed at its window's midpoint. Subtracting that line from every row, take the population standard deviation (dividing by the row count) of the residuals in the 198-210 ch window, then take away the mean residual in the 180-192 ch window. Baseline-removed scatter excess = 3.7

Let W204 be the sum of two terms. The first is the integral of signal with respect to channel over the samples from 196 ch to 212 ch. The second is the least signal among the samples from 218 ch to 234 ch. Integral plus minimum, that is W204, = 308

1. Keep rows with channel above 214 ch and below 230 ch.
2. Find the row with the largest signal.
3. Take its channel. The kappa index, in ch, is 217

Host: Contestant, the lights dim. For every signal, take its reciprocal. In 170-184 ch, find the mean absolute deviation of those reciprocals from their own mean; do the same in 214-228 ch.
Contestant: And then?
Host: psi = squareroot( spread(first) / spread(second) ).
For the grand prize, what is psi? 1.67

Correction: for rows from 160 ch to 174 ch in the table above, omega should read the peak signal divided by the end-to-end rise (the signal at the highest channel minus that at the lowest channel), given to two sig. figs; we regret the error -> -49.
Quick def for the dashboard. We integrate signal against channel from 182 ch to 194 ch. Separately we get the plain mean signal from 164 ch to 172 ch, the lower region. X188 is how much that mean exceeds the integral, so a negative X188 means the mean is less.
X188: -240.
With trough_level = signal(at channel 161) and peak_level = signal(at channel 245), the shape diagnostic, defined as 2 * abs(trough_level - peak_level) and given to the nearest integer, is 12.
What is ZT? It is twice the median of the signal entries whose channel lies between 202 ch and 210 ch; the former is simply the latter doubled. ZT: 39.0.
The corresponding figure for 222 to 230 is 46.0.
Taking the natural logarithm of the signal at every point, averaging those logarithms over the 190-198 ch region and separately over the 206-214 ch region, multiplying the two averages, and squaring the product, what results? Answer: 83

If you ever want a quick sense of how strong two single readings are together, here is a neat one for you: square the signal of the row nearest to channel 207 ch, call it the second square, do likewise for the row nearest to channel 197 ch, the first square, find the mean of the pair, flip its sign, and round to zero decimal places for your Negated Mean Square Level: -330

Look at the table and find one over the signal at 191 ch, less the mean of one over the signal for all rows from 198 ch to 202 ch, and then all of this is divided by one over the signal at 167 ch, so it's -0.6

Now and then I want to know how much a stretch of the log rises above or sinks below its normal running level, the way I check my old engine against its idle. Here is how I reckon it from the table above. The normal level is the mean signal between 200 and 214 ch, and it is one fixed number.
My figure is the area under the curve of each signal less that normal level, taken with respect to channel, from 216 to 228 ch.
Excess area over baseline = 46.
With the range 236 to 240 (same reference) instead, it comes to -5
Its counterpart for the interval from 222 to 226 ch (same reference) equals 16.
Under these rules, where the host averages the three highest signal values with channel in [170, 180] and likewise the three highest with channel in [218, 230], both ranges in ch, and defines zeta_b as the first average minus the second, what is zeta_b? 0.5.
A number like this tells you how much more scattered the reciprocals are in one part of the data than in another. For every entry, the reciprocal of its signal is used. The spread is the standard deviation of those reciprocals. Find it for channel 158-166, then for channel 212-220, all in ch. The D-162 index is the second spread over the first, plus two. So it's 3.32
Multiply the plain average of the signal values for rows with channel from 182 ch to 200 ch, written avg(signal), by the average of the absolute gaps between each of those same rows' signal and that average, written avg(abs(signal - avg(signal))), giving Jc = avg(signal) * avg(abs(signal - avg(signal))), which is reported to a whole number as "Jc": 52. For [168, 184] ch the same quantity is 19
